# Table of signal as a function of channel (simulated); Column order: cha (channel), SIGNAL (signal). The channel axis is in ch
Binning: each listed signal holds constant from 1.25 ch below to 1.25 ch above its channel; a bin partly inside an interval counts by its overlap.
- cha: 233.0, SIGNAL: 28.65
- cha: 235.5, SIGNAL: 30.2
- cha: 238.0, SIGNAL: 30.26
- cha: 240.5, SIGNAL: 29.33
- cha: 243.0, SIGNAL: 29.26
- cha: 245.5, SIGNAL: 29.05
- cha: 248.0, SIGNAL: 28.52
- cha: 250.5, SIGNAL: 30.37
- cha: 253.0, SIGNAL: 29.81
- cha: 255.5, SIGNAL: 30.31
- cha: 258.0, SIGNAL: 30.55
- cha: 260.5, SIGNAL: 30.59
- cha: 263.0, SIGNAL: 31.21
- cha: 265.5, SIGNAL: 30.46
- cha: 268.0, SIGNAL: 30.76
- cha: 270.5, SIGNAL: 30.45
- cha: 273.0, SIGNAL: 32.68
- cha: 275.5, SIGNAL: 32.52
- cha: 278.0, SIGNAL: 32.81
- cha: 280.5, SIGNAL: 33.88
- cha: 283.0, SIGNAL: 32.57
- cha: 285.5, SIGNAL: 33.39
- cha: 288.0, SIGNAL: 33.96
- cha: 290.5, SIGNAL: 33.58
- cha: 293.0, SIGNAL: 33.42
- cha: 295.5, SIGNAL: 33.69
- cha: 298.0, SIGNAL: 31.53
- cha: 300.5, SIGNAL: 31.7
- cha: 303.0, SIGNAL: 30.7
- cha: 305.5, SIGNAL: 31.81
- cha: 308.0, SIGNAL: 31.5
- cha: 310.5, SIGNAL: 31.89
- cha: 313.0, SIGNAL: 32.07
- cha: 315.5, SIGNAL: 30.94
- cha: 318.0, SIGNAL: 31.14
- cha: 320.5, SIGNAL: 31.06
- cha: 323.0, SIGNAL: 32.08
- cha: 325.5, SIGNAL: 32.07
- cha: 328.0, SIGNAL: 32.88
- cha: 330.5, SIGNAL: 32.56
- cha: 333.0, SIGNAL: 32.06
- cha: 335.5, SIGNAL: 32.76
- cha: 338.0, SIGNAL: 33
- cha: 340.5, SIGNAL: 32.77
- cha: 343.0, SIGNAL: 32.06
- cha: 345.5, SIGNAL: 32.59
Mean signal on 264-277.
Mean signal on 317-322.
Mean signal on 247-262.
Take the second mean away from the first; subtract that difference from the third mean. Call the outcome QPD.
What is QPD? 29.8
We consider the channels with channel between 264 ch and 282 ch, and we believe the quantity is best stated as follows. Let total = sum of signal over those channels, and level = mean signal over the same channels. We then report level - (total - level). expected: -160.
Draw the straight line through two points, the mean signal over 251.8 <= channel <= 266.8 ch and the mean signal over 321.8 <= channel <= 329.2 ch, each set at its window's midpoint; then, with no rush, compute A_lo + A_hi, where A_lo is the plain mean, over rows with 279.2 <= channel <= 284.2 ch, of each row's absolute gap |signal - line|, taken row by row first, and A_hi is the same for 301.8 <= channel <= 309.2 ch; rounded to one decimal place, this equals 2.6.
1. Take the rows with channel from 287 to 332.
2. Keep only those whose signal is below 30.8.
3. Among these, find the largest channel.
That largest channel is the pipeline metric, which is 303.0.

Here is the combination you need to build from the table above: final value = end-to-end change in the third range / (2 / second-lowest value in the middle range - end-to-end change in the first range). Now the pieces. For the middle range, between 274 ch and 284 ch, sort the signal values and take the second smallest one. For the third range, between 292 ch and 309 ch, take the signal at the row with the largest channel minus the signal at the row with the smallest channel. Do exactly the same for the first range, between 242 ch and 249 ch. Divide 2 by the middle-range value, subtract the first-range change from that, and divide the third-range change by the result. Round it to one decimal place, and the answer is -2.4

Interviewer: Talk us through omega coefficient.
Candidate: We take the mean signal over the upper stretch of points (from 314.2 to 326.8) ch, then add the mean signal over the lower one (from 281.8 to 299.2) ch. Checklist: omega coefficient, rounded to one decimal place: 64.6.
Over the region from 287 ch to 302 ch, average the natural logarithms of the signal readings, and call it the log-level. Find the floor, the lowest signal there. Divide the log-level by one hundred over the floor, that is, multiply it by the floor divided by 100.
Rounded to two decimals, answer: 1.10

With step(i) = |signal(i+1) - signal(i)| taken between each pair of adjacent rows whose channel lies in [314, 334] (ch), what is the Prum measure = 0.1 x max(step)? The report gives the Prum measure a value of 0.102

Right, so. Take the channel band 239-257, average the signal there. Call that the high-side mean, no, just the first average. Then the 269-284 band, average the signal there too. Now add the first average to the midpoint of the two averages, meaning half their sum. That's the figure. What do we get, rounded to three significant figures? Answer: 60.5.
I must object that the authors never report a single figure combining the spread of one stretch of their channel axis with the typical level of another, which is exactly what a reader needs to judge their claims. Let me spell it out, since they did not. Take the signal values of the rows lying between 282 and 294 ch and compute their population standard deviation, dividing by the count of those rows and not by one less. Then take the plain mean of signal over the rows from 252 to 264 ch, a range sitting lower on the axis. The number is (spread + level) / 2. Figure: 15.5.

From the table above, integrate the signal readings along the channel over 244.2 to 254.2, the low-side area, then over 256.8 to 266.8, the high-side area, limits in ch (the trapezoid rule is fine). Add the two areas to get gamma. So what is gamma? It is 601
